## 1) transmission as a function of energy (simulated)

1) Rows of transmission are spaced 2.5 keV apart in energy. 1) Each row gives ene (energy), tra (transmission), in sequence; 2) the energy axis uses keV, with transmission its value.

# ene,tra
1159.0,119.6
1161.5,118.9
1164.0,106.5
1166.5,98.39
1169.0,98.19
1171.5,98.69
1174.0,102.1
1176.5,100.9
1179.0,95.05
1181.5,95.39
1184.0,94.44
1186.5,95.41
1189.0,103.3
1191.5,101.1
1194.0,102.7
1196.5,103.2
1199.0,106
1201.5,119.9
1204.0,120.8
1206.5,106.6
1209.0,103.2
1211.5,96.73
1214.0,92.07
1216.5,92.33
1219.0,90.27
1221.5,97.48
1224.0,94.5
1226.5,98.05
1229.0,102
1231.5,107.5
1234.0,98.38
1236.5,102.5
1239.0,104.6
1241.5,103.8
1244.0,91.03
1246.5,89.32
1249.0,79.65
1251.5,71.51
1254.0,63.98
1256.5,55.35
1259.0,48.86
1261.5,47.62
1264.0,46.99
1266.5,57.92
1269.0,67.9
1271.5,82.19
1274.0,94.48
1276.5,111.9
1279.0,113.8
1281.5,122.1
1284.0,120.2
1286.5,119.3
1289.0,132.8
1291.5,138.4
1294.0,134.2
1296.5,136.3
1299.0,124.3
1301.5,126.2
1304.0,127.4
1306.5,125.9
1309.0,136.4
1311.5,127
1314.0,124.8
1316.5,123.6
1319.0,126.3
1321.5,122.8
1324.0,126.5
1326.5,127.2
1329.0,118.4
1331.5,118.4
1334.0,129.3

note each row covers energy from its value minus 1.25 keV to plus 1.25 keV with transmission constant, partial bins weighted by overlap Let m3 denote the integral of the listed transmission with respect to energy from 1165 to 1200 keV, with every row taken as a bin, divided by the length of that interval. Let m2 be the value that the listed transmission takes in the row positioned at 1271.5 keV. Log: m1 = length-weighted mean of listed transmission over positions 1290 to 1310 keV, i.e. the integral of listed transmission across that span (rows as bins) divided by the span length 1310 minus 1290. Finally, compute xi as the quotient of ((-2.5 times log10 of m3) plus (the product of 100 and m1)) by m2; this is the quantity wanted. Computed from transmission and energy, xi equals 159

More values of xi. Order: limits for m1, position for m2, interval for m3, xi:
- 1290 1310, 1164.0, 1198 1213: 123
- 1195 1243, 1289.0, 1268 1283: 77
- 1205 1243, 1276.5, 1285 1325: 89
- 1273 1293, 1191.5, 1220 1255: 118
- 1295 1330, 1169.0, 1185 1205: 129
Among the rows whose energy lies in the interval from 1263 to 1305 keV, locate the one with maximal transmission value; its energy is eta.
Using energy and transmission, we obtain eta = 1291.5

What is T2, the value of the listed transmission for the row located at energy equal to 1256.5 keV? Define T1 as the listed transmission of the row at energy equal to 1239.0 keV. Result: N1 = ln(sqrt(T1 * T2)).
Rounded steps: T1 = 104.6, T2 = 55.35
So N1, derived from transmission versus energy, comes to 4.33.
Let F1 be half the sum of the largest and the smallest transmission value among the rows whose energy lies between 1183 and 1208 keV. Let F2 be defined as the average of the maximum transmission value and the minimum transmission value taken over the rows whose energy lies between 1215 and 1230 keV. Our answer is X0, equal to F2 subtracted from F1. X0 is 11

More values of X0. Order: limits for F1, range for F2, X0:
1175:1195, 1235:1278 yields 19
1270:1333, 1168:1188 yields 12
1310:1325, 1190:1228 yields 19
